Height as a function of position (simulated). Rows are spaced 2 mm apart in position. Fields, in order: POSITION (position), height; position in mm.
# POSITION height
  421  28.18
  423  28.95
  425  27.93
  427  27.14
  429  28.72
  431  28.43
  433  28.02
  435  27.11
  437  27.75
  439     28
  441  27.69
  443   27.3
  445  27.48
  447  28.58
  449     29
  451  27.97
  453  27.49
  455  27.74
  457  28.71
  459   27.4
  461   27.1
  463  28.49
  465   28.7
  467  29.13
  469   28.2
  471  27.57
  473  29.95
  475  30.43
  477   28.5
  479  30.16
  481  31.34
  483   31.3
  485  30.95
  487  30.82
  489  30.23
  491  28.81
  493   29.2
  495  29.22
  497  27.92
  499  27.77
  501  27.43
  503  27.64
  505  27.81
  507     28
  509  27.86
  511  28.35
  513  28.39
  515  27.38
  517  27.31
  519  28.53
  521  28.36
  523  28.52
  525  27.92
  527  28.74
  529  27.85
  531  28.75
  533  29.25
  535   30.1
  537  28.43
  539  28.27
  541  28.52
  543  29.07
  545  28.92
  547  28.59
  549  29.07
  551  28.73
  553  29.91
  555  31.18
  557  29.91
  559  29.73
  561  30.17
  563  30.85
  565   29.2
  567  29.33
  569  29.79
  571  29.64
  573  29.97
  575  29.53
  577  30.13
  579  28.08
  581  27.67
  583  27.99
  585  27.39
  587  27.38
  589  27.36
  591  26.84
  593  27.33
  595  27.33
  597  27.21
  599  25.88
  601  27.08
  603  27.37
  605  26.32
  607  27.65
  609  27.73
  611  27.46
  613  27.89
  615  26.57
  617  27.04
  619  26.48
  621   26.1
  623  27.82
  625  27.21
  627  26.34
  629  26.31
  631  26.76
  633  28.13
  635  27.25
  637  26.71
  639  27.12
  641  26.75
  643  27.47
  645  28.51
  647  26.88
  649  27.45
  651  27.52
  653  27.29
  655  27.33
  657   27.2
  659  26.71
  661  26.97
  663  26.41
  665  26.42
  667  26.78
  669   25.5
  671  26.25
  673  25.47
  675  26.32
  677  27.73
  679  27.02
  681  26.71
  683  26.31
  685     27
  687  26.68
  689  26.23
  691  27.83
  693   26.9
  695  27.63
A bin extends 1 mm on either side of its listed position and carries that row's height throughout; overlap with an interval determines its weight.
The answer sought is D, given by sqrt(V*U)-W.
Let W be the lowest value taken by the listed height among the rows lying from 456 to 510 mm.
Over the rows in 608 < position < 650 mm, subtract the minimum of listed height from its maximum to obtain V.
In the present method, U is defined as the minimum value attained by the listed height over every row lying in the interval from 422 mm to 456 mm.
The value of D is -19.0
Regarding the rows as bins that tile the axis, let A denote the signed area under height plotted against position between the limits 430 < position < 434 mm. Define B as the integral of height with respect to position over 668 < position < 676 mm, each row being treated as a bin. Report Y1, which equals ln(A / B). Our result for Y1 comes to -0.6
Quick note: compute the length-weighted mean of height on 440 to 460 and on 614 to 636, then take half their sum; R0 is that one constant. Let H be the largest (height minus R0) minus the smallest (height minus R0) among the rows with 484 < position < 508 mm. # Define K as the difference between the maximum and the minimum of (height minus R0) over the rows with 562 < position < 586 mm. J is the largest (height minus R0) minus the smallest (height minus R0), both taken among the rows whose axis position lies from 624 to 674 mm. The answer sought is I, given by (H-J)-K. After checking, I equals -3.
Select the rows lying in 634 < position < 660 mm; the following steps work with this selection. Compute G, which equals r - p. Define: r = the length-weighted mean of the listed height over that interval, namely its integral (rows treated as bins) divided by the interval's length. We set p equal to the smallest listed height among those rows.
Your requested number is 0.5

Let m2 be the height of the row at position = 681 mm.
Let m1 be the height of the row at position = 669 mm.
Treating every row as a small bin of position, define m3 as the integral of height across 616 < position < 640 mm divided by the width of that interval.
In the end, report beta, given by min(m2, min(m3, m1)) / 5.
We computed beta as 5.10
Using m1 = 25.5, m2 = 26.71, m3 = 26.9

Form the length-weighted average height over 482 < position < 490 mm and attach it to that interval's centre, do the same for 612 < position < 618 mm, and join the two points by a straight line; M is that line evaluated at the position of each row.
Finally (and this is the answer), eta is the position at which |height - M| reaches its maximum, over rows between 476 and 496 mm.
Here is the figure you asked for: 477 mm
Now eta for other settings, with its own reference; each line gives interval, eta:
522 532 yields 525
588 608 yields 599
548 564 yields 555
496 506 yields 501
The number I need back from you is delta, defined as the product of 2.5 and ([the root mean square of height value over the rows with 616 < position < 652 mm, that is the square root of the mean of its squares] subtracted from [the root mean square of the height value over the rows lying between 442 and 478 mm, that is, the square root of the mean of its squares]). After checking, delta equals 3.1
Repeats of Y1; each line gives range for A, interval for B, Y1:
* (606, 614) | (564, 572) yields -0.1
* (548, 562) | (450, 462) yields 0.2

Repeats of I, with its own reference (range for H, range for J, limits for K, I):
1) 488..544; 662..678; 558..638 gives -4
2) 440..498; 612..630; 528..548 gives 0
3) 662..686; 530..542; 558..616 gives -5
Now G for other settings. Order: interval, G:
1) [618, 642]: 0.8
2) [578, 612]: 1.4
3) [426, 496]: 1.6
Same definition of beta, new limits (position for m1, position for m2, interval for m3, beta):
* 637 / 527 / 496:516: 5.34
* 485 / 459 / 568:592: 5.48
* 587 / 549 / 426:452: 5.48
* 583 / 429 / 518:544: 5.60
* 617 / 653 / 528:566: 5.41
